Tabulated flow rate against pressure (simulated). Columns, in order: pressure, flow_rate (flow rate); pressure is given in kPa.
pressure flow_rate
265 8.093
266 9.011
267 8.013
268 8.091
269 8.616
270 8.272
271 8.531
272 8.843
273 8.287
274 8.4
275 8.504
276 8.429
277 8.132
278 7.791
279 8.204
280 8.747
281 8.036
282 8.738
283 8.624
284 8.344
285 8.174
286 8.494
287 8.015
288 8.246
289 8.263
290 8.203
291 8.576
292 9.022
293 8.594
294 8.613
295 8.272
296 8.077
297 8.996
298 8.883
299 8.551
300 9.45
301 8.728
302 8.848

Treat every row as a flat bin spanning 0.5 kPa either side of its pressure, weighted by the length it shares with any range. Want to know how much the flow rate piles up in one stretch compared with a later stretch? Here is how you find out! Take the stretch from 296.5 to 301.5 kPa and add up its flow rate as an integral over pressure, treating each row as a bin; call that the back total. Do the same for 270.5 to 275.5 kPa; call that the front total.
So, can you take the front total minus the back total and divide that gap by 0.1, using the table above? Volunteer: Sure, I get -20.4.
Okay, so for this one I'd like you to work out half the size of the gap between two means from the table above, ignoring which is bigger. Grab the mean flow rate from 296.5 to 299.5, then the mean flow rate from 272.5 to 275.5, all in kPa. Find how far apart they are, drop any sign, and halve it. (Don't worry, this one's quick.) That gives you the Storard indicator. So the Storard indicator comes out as 0.21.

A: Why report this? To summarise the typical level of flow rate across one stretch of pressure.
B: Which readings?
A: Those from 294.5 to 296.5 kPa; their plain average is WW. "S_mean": 8.2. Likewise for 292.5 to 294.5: 8.6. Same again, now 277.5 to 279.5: 8.0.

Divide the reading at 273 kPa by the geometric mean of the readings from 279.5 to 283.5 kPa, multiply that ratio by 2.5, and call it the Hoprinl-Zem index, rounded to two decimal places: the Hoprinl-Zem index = 2.43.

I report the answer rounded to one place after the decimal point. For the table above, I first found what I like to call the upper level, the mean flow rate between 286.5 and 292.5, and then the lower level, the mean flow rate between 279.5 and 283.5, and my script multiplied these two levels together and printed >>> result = 71.6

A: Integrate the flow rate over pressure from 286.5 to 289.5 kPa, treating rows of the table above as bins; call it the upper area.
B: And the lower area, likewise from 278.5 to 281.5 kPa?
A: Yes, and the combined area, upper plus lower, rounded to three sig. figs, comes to 49.5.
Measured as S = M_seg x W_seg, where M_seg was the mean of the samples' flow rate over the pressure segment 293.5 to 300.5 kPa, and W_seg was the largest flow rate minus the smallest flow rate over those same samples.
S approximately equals 11.9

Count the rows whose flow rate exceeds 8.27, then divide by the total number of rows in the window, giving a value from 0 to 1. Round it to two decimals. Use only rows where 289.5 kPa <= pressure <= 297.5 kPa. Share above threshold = 0.75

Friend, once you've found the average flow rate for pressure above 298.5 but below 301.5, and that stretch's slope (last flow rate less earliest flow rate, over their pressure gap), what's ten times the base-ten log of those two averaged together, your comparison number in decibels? 6.53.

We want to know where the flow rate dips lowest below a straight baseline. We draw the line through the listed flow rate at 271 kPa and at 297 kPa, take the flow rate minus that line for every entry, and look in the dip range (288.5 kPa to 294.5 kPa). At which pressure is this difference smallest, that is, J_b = 290 kPa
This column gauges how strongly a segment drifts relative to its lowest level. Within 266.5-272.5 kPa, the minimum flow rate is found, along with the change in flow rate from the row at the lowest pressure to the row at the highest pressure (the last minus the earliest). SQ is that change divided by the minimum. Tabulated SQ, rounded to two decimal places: 0.10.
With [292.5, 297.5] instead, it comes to 0.05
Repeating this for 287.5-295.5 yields 0.00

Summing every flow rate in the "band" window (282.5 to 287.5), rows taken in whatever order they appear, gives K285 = 41.7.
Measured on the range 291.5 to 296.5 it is 42.6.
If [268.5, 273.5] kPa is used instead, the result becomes 42.5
